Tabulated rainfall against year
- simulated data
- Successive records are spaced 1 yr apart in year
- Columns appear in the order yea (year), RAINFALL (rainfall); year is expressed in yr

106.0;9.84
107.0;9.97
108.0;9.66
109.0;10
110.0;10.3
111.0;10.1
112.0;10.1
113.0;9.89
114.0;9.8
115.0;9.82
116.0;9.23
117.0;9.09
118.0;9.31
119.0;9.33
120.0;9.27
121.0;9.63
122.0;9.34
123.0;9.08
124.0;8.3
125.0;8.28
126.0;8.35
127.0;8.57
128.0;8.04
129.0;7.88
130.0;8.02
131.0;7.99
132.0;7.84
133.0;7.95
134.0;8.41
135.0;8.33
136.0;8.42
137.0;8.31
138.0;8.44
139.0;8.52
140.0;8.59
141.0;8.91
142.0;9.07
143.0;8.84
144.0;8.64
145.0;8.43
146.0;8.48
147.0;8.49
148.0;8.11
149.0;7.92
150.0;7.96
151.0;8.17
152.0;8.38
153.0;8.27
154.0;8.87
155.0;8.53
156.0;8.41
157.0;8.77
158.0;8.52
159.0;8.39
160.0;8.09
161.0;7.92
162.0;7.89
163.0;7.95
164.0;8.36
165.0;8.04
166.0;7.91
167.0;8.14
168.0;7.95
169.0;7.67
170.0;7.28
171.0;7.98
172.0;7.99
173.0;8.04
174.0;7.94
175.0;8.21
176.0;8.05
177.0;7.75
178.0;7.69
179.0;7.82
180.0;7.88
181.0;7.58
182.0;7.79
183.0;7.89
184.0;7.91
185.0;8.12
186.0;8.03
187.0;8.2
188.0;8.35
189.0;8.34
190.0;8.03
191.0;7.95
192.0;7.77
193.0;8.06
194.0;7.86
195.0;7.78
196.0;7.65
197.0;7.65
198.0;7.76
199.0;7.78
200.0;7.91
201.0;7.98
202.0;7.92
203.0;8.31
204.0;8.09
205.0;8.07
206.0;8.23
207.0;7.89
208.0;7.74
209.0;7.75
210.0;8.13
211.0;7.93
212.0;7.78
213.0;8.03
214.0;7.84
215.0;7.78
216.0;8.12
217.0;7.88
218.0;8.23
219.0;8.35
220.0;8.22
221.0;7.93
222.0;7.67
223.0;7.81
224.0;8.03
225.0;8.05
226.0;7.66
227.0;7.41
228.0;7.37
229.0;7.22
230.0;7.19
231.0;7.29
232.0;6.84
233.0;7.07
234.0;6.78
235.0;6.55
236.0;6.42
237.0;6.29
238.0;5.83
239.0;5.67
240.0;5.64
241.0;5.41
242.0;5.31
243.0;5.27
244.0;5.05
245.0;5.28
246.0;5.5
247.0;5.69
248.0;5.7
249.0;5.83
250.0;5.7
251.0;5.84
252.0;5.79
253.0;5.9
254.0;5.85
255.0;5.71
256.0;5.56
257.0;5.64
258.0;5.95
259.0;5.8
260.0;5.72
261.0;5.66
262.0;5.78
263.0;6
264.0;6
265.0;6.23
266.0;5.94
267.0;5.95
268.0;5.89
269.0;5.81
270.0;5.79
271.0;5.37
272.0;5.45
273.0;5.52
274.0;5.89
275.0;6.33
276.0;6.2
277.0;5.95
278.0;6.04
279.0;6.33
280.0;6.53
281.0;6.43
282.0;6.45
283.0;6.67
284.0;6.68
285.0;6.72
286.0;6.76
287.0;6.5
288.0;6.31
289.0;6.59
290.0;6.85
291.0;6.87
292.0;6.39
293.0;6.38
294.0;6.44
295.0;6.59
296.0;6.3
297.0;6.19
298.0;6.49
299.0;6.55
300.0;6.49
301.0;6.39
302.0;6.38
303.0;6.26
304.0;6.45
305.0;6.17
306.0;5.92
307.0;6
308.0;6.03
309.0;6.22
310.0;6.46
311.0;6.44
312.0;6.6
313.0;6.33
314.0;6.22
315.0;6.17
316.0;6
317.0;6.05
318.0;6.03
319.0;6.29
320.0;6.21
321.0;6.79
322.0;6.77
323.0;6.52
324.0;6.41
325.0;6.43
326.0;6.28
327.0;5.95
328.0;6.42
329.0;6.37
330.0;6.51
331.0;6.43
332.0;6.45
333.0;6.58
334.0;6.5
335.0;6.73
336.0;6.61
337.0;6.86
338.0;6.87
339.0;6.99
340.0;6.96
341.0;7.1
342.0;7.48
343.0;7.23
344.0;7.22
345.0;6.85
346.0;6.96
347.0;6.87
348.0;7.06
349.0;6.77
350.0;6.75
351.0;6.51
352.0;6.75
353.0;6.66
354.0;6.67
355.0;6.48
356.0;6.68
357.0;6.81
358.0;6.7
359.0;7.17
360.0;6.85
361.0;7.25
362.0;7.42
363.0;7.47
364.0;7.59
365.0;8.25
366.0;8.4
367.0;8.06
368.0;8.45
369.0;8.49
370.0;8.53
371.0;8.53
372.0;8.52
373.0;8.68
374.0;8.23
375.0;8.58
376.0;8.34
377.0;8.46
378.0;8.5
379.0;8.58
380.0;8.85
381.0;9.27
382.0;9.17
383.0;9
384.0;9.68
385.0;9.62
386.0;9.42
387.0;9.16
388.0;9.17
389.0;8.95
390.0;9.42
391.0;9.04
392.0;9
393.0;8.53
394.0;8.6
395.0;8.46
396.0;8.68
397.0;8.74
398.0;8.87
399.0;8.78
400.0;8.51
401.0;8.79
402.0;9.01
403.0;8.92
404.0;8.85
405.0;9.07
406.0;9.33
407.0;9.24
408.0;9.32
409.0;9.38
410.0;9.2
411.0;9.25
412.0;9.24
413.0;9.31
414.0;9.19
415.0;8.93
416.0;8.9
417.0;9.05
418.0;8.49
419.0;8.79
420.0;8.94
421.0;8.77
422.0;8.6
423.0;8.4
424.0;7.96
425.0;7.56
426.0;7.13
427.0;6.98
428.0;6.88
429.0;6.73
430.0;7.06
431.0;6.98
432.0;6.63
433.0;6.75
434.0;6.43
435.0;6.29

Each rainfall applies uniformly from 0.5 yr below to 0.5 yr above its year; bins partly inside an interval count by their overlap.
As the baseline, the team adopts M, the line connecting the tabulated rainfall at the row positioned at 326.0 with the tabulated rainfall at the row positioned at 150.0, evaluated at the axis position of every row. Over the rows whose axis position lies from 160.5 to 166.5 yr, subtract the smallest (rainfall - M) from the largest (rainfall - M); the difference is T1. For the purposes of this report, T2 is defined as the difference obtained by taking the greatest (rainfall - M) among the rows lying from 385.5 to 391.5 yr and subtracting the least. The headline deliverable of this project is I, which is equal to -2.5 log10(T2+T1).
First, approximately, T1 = 0.49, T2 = 0.48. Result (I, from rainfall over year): 0.0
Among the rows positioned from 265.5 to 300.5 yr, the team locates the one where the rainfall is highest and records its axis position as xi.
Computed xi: 291.0 yr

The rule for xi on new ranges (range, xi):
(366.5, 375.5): 373.0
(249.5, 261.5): 258.0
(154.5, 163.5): 157.0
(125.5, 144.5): 142.0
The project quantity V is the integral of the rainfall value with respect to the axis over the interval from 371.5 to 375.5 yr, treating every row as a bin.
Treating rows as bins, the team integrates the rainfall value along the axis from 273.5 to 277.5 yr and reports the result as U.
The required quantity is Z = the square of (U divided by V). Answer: 0.5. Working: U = 24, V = 34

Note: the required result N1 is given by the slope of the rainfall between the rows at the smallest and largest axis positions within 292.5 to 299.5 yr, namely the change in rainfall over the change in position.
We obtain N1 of 0.03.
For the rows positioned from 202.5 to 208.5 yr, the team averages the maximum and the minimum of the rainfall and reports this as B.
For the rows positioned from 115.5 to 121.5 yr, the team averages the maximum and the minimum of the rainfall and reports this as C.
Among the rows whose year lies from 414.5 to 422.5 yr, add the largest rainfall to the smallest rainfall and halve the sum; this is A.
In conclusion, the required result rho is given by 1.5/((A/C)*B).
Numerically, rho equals 0.20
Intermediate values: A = 8.8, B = 8.0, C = 9.4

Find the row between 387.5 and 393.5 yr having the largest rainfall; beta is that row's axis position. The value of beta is 390.0 yr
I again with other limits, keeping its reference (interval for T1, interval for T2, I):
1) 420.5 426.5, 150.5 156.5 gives -0.9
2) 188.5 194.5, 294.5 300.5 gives 0.1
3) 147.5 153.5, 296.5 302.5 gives 0.2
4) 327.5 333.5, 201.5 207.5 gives 0.5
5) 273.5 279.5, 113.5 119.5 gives -0.2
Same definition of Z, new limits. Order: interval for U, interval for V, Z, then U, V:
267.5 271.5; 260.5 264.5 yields 1.0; 23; 23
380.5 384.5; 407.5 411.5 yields 1.0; 37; 37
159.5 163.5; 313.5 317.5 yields 1.7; 32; 24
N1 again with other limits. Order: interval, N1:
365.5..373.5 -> 0.04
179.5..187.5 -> 0.05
